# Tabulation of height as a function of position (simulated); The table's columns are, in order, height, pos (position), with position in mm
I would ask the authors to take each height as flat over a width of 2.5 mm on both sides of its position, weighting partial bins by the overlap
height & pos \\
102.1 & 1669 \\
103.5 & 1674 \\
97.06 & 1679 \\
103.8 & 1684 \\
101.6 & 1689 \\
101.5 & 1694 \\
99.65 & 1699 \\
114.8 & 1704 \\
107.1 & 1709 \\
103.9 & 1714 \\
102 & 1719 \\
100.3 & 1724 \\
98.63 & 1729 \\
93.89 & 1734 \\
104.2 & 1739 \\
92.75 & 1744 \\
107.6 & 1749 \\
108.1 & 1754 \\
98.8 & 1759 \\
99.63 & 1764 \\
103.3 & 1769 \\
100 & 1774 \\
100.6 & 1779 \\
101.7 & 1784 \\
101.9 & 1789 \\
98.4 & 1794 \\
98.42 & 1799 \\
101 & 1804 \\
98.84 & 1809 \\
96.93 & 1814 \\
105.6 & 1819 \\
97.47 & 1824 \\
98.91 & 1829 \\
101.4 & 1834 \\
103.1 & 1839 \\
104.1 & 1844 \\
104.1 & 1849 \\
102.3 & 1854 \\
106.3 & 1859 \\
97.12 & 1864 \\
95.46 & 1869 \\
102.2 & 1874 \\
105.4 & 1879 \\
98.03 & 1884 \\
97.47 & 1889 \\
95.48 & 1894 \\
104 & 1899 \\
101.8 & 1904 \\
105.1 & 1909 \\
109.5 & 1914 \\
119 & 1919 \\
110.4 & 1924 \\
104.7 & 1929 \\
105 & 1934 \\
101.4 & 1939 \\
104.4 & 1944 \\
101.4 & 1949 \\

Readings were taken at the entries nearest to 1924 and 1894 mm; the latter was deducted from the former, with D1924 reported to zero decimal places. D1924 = 15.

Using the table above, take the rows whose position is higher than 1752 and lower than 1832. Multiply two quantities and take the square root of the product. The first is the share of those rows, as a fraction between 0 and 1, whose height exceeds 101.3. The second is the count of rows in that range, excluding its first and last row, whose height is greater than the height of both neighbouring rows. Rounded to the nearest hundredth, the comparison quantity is 1.12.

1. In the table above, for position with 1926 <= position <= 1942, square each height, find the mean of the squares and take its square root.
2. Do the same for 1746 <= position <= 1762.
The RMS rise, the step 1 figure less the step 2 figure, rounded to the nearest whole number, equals -1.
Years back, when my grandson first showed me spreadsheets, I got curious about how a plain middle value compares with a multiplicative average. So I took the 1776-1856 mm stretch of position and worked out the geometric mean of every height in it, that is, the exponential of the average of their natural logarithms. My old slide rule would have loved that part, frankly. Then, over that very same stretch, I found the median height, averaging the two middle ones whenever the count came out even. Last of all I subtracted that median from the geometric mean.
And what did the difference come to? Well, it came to -0.3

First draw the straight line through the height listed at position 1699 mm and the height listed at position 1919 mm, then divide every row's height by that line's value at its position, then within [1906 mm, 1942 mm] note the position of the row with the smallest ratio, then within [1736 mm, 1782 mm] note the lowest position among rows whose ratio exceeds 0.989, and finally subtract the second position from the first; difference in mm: 200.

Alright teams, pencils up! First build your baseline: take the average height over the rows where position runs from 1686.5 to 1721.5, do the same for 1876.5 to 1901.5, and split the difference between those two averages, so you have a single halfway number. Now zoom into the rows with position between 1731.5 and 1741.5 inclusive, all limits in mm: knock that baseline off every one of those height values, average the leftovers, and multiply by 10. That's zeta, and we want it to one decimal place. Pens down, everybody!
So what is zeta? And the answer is -31.8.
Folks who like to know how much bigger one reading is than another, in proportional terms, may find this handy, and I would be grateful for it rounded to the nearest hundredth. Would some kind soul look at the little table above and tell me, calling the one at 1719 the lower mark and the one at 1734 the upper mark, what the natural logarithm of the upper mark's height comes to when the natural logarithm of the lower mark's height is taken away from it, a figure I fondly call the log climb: -0.08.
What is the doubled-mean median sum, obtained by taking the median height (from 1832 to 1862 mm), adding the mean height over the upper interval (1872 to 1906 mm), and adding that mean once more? 305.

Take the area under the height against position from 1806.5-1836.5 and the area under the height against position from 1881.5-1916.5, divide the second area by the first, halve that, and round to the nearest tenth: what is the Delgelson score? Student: 0.6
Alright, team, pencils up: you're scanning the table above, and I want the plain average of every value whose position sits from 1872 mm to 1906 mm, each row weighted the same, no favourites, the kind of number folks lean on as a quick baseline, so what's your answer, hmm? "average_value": 101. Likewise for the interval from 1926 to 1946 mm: 104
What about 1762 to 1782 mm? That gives 101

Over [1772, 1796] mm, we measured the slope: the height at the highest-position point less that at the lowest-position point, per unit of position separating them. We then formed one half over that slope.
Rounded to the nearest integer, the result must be -6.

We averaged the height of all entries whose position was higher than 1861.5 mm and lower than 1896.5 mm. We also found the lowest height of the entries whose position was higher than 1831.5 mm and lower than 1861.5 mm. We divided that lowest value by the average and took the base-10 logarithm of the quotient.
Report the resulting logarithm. 0.01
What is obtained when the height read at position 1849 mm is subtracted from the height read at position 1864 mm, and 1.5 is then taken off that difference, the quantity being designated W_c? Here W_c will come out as -8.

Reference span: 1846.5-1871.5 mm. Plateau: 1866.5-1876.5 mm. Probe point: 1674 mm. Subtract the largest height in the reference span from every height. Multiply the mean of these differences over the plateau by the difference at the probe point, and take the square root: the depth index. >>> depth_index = 4.57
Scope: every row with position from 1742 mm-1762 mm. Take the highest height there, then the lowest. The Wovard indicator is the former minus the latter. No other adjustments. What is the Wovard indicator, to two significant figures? 15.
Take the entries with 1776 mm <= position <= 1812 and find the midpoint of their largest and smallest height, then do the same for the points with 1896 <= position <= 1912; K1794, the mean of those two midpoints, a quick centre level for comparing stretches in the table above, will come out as 102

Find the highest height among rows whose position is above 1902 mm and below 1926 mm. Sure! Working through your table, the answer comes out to 119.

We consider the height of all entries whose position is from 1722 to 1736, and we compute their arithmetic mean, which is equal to 98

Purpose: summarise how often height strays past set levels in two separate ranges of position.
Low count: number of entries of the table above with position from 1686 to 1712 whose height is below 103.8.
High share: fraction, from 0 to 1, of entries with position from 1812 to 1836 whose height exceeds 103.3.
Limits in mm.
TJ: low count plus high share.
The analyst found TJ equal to 3.2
